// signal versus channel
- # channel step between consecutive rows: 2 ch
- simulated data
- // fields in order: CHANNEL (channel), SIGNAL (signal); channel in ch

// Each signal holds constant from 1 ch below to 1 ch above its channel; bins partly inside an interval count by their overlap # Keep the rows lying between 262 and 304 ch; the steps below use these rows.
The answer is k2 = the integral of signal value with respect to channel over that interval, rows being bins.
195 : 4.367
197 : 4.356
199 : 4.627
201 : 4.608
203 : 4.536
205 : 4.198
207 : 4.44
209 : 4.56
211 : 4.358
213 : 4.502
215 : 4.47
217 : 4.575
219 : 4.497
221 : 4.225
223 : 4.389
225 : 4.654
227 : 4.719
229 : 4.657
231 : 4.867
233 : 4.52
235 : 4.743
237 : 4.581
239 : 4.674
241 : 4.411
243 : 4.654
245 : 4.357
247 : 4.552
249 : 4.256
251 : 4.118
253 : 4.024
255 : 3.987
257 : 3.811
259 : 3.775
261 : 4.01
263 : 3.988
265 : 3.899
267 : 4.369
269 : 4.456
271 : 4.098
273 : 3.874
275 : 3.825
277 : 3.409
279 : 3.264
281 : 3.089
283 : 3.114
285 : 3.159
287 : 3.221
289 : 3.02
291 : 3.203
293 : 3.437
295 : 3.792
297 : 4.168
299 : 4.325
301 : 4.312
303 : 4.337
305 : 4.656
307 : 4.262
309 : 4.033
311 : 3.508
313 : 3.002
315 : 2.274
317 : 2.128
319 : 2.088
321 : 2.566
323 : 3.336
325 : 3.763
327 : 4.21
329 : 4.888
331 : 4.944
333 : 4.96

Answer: 157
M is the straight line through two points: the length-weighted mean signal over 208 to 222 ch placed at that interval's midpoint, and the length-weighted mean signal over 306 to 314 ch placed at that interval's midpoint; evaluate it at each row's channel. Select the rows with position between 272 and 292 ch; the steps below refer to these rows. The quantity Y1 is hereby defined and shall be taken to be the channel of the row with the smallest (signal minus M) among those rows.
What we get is 289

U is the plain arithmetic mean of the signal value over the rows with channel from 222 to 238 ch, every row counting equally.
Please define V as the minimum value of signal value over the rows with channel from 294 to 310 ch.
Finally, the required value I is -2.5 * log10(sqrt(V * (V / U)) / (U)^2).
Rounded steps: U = 4.6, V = 3.792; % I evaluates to 2.7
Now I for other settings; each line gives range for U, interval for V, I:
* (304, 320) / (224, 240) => 1.6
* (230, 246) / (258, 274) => 2.7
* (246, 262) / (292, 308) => 2.5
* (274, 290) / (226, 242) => 1.6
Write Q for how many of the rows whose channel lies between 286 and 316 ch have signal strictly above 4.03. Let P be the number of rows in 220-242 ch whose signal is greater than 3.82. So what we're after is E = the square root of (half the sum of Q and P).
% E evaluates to 3.00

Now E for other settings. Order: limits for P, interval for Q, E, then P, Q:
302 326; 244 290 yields 2.35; 4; 7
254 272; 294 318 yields 2.65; 7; 7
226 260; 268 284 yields 2.92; 15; 2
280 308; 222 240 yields 2.74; 6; 9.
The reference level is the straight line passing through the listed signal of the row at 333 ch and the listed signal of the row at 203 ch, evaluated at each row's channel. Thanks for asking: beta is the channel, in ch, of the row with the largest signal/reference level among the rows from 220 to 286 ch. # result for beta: 231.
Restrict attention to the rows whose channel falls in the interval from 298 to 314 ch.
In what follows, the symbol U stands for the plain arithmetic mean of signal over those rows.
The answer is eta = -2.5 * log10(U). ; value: -1.52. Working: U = 4.05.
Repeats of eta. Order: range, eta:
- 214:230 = -1.64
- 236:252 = -1.62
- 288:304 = -1.46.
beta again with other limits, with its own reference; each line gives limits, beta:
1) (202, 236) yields 231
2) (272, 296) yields 273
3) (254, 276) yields 269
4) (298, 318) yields 305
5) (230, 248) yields 231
